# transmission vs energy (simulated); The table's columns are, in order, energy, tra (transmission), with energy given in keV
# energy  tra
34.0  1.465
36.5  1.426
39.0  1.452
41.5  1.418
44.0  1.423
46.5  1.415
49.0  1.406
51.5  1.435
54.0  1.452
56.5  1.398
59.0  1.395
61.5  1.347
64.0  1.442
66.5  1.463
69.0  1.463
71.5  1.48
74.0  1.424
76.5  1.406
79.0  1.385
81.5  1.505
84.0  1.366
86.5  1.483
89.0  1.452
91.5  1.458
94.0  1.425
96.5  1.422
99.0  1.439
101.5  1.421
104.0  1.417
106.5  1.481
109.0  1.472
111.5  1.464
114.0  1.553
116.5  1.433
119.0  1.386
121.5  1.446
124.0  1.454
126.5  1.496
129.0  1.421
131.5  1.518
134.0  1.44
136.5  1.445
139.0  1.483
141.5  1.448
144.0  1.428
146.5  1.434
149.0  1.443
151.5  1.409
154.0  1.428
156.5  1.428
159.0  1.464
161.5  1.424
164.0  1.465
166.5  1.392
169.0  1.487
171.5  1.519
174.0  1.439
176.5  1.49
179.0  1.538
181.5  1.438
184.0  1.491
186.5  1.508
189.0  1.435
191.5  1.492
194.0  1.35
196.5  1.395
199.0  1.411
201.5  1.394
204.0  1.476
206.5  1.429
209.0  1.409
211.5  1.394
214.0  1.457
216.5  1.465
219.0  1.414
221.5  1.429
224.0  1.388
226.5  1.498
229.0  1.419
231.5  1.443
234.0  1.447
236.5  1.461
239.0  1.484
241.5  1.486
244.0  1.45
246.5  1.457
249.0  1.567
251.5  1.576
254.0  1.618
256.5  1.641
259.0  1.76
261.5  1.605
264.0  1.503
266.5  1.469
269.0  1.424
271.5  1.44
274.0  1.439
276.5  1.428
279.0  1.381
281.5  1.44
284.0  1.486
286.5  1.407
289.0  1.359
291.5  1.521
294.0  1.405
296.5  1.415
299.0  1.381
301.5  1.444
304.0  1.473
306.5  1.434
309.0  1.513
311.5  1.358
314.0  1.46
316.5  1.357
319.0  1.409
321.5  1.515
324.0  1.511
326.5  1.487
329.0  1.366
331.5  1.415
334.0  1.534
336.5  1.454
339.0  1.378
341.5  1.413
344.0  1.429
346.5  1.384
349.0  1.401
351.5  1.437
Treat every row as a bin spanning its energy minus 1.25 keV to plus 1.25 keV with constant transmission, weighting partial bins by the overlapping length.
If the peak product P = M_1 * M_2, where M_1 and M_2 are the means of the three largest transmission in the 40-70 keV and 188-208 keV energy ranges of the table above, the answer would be 2.14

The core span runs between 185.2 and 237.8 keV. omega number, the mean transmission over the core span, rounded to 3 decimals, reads 1.434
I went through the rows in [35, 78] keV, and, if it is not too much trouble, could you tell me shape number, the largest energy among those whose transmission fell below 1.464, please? 76.5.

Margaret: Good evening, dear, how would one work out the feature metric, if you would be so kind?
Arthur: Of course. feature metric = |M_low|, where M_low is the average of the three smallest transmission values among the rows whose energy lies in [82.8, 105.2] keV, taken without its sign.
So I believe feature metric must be 1.401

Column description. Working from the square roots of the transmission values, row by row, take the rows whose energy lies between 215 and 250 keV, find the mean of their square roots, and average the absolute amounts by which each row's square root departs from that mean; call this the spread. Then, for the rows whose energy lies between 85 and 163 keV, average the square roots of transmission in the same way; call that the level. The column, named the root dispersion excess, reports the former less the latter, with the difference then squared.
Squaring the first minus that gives 1.418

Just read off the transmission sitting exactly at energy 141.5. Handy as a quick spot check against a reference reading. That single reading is 1.448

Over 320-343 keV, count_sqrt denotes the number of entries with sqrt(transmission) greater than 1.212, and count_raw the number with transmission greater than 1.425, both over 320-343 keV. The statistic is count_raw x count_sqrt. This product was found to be 20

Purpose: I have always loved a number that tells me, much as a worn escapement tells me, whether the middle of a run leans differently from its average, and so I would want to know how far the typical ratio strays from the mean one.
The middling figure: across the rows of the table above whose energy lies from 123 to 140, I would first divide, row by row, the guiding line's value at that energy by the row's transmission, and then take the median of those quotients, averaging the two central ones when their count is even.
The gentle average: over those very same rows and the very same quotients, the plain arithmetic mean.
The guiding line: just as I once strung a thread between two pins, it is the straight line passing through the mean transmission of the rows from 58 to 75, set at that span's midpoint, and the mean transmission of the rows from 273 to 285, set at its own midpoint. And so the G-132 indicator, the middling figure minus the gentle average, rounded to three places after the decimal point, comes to 0.007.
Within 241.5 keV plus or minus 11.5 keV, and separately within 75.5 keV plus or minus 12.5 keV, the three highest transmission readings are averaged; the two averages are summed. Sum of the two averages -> 3.03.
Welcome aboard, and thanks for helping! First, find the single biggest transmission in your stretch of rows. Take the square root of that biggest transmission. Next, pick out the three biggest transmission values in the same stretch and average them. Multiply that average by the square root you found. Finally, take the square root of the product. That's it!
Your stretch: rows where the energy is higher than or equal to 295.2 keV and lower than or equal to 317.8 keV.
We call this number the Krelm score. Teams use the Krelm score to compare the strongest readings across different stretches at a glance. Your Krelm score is 1.35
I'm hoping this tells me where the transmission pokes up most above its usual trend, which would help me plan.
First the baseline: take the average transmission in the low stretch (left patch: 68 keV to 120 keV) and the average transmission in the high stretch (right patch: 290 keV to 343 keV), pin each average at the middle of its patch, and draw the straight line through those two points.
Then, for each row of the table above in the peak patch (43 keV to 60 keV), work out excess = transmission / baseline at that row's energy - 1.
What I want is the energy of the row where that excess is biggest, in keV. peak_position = 54.0 keV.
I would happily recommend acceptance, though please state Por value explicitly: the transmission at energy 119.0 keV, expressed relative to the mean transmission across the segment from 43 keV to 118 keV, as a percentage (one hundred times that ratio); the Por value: 96.4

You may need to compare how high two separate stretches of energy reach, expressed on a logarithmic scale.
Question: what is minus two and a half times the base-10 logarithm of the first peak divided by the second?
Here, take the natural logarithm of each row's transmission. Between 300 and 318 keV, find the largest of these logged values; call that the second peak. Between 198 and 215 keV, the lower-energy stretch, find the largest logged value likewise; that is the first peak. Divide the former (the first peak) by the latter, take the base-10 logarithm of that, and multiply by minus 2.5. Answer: 0.067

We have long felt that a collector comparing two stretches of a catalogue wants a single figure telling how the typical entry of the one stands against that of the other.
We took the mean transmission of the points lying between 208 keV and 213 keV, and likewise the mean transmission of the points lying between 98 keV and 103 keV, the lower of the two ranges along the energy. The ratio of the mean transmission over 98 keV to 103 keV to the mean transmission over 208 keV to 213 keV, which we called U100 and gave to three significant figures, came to 1.02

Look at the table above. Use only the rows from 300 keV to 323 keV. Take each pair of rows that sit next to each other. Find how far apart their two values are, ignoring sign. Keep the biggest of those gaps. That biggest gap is 0.155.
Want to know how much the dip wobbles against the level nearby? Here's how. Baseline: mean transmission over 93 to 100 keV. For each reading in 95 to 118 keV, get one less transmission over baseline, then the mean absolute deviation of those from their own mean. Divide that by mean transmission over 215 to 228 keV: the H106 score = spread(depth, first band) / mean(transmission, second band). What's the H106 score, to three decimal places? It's 0.016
